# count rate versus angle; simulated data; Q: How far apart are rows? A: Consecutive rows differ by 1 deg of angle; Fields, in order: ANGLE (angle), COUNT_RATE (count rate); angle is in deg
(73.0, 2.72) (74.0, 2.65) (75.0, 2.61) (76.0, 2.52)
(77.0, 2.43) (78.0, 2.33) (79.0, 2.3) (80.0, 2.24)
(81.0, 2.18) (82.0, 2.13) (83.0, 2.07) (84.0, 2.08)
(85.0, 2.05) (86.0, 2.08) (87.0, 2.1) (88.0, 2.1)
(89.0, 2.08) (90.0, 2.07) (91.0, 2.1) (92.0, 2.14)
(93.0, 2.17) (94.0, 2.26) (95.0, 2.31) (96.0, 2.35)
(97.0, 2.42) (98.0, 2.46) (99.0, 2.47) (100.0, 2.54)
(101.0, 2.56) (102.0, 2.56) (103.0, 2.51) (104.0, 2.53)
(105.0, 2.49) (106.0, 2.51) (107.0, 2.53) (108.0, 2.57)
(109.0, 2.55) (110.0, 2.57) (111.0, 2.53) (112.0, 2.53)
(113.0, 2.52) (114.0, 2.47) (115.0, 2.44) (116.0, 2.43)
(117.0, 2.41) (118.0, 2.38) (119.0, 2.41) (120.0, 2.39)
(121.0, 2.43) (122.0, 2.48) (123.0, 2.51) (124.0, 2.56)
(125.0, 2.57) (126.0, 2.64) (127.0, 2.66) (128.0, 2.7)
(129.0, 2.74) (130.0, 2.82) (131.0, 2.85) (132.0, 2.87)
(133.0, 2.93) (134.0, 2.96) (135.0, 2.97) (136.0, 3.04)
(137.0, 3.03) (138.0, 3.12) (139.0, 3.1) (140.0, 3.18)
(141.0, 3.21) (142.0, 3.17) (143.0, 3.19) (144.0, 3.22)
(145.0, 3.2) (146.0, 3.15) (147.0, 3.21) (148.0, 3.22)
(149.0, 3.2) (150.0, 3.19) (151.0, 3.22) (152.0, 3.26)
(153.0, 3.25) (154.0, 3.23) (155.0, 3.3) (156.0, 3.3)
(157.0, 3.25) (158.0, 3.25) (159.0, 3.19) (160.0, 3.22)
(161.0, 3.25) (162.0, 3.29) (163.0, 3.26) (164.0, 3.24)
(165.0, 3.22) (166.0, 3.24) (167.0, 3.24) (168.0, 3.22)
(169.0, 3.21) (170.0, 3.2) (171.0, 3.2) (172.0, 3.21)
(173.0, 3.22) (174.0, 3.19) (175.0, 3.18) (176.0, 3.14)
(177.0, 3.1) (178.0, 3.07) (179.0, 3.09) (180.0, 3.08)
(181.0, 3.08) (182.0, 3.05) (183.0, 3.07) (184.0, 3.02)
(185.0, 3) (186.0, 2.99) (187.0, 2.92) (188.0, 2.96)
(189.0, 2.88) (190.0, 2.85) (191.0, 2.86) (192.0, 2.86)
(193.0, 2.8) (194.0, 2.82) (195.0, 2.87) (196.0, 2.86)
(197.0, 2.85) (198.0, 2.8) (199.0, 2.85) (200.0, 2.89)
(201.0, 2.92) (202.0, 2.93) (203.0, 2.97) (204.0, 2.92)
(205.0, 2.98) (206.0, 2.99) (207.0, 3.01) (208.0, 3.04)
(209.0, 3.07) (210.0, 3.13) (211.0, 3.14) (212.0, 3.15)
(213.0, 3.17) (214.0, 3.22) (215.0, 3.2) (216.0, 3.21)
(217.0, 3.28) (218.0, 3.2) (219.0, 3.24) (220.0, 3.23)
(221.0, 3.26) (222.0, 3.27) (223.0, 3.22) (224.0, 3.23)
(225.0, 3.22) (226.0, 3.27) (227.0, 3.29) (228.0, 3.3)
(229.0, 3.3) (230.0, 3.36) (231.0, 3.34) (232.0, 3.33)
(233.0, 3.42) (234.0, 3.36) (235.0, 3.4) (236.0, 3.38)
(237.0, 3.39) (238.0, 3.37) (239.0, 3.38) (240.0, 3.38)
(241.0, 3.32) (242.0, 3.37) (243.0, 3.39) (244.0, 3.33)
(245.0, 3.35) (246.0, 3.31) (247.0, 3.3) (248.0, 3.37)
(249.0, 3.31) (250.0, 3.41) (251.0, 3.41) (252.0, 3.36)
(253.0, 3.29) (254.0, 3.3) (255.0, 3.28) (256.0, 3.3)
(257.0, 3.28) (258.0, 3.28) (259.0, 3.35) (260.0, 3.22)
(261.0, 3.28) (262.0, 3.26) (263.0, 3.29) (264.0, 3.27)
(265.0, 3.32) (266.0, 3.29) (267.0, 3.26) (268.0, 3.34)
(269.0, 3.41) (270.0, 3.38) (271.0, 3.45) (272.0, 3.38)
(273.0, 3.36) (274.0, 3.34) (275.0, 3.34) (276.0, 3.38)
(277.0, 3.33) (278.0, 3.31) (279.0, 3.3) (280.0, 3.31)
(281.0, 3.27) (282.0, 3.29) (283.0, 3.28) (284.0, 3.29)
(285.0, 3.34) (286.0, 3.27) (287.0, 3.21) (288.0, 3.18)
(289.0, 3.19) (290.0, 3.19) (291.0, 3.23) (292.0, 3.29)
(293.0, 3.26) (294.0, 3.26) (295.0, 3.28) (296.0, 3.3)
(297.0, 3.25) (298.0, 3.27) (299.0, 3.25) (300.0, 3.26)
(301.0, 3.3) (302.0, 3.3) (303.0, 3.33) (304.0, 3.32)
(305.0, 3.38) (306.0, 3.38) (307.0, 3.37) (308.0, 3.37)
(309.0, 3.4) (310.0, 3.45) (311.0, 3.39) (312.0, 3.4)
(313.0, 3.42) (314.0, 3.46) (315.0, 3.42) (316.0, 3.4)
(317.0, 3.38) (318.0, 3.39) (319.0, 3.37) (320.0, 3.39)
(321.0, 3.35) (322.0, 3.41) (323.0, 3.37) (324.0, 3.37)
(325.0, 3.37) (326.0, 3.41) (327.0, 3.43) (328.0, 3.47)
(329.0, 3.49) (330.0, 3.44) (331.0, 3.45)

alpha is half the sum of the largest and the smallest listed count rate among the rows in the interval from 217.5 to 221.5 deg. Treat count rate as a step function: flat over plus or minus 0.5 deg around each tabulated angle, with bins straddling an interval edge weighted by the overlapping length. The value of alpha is 3.23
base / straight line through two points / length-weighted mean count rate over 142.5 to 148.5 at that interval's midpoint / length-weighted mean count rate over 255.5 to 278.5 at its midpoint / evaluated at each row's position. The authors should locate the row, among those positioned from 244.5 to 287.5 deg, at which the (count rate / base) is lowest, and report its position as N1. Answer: 287.0 deg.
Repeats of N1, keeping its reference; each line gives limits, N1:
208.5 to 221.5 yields 209.0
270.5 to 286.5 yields 286.0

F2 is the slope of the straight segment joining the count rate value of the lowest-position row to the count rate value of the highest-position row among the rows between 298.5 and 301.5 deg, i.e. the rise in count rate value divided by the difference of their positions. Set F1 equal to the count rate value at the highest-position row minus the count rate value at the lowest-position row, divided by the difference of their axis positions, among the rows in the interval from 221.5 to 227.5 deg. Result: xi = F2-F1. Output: 0.02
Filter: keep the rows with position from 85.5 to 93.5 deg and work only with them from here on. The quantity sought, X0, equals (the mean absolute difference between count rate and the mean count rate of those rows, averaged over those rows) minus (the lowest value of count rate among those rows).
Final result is -2.0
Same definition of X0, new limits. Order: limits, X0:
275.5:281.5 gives -3.2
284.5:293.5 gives -3.1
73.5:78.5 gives -2.2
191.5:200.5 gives -2.8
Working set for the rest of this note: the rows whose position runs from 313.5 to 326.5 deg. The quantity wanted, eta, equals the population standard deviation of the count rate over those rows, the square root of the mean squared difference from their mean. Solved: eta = 0.03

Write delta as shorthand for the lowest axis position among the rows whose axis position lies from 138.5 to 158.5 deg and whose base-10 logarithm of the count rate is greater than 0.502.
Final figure 140.0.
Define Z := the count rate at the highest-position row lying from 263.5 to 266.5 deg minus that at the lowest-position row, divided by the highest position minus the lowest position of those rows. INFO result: 0.01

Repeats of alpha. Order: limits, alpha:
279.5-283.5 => 3.29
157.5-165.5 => 3.24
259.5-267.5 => 3.27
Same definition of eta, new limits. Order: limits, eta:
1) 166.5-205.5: 0.14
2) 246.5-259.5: 0.05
